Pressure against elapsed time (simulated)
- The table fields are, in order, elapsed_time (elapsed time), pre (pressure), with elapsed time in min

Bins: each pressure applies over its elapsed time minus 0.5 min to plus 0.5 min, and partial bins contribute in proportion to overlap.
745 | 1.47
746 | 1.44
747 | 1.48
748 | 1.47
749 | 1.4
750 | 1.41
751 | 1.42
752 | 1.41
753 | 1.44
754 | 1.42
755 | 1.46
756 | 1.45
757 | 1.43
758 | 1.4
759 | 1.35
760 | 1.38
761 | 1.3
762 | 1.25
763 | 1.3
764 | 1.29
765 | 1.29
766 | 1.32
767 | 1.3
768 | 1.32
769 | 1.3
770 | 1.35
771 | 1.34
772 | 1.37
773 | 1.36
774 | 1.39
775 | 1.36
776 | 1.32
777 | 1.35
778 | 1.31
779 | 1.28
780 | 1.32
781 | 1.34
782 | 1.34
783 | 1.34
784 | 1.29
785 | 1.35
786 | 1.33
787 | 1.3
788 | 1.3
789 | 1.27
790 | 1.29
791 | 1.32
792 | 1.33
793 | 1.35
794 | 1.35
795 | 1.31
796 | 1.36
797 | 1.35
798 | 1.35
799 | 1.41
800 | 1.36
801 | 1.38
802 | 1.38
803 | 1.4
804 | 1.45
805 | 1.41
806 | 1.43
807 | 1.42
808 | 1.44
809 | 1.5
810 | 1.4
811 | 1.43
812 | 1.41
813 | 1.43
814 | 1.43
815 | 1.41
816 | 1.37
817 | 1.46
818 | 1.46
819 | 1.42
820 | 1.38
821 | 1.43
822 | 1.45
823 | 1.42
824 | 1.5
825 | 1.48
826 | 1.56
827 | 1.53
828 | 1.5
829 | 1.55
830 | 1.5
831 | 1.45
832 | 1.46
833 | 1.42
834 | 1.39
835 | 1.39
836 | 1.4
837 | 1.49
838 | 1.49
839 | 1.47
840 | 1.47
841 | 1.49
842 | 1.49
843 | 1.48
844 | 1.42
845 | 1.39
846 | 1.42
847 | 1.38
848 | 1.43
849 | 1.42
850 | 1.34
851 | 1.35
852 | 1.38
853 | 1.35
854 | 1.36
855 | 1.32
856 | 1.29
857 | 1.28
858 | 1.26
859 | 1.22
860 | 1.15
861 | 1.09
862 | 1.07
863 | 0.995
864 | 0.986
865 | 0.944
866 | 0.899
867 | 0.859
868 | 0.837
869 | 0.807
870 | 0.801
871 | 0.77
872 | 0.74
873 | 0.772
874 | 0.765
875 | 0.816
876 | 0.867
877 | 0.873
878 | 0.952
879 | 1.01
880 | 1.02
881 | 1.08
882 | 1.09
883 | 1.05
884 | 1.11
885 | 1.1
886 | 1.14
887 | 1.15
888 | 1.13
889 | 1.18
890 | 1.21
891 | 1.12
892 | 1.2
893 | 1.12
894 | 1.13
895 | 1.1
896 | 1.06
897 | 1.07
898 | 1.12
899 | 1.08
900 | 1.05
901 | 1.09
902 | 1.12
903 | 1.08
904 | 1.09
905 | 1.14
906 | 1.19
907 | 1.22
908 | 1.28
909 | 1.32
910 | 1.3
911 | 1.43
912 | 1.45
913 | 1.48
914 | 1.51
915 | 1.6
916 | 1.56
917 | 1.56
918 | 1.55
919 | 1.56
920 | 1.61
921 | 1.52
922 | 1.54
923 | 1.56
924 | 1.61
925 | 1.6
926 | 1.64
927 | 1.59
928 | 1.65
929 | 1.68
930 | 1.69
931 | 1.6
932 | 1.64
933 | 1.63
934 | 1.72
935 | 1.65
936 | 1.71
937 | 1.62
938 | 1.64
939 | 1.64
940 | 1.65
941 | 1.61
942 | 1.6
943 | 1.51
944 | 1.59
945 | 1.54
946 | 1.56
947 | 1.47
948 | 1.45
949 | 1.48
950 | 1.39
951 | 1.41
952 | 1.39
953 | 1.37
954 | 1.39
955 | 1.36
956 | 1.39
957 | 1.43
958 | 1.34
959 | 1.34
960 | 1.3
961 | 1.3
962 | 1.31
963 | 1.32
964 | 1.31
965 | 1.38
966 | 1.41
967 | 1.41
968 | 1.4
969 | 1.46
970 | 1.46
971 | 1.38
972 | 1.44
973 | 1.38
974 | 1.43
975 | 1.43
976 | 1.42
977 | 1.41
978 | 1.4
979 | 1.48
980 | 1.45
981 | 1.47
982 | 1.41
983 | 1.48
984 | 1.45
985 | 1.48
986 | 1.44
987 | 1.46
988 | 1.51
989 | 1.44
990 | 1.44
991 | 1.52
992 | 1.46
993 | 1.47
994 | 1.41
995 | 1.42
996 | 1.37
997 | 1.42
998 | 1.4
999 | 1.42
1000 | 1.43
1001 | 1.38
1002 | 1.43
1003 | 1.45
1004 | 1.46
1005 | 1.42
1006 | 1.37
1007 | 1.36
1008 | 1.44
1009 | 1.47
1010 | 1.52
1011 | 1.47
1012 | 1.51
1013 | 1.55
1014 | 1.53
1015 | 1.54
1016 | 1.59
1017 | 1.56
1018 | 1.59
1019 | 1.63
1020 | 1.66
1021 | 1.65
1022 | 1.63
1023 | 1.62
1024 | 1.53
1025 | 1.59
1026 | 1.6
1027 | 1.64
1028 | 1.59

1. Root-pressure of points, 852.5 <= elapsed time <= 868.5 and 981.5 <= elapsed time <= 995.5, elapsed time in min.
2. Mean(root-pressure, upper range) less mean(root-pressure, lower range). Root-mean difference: 0.15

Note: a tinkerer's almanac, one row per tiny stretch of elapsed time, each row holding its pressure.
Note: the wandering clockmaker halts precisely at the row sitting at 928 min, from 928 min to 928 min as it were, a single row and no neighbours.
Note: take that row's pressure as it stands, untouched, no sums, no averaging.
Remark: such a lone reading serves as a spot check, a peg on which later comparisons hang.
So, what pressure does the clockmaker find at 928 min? 1.65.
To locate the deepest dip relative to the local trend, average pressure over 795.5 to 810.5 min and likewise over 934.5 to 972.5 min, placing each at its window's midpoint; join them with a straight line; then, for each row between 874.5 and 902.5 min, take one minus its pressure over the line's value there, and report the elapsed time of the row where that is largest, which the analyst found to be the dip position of 875 min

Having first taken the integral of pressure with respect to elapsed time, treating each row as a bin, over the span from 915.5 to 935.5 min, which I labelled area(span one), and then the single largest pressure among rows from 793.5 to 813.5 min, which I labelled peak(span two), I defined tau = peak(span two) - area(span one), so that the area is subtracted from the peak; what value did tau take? -31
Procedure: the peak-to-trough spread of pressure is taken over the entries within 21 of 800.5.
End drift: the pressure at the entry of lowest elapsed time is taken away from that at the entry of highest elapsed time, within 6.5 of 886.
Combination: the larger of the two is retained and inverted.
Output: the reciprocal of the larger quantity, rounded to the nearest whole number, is 4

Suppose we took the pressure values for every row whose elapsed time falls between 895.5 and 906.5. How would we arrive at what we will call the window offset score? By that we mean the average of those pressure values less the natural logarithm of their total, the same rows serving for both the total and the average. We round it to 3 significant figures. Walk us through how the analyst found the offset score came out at -1.39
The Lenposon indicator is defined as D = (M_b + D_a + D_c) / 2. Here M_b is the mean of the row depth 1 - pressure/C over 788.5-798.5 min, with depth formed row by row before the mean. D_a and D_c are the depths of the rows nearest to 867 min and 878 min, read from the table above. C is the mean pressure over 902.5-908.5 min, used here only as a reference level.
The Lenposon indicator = 0.15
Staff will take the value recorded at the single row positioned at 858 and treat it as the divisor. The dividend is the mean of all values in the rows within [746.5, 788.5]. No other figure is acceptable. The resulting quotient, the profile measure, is 1.08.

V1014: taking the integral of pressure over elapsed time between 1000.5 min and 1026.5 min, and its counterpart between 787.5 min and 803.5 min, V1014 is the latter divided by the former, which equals 0.5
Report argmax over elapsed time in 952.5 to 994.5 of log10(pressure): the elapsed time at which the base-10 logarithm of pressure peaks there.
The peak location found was 991 min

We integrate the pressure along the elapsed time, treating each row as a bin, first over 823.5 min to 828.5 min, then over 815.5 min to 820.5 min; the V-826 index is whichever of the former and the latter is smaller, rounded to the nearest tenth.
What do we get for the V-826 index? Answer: 7.1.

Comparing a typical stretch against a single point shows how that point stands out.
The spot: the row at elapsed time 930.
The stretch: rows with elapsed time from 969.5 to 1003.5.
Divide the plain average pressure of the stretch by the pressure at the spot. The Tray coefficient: 0.85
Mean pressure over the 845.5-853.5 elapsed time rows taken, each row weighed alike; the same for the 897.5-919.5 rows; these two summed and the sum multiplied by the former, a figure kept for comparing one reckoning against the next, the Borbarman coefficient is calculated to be 3.7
